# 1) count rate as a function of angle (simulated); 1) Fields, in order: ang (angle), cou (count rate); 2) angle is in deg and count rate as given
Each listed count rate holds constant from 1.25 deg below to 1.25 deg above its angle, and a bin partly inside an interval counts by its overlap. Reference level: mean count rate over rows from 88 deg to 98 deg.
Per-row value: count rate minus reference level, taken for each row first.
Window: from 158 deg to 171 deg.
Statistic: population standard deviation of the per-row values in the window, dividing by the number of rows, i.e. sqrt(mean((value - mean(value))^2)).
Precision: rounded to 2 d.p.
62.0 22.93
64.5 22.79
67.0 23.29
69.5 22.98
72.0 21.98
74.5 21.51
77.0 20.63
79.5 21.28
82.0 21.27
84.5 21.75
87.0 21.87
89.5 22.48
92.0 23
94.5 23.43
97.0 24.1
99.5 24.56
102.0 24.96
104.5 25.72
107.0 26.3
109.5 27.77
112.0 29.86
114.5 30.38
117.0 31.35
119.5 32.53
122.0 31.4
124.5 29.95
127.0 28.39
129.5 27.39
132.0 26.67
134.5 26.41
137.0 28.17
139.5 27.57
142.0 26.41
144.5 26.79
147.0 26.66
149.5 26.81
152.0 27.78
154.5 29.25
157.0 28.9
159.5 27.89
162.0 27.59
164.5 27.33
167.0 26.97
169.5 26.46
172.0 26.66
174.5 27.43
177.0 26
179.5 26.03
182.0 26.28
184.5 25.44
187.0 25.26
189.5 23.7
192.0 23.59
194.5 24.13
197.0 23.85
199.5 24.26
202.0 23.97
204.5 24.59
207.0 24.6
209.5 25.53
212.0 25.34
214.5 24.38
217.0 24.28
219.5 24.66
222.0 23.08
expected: 0.50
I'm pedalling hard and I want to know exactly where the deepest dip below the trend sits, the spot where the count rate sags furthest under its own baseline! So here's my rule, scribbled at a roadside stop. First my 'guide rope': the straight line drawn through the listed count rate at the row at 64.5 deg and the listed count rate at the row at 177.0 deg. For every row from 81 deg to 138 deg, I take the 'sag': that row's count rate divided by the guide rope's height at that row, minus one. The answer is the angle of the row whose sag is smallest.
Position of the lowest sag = 82.0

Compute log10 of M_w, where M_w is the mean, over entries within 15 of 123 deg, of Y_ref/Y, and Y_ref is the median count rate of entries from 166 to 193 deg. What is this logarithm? -0.05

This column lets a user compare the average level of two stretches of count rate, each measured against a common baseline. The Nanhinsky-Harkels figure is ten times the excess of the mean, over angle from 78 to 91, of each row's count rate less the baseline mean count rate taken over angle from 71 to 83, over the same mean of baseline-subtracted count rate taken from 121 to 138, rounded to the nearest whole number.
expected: -66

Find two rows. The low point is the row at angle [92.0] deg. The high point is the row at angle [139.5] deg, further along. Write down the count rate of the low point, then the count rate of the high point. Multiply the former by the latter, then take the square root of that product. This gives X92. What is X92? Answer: 25.2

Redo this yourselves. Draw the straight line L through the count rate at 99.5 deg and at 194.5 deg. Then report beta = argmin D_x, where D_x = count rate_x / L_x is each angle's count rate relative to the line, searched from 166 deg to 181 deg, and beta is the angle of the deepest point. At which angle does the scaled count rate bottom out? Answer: 177.0 deg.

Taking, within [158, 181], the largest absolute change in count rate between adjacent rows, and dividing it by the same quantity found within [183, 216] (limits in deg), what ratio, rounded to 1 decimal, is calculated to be 0.9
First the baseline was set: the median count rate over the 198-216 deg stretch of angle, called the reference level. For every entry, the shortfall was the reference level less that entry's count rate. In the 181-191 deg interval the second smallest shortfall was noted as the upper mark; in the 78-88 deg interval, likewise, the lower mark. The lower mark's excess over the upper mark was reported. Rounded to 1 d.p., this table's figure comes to 3.7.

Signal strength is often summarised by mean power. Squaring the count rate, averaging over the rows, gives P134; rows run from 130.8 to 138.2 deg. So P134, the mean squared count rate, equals 734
